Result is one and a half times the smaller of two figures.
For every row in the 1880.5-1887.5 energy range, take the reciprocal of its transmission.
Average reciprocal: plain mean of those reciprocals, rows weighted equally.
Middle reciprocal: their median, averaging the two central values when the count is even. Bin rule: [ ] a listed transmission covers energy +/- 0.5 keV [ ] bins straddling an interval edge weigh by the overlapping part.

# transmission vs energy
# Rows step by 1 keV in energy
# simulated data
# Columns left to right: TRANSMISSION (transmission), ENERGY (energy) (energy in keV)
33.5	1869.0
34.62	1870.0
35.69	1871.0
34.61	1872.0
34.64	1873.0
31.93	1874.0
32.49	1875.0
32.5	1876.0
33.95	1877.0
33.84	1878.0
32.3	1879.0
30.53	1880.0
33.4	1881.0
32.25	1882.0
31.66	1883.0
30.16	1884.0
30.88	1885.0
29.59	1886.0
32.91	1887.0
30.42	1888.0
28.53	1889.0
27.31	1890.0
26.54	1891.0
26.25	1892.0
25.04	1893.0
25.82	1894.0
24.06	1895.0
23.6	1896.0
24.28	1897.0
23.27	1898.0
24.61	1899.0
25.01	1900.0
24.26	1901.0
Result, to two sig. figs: 0.047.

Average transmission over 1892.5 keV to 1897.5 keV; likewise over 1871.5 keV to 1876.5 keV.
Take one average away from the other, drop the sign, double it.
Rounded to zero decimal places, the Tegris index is 17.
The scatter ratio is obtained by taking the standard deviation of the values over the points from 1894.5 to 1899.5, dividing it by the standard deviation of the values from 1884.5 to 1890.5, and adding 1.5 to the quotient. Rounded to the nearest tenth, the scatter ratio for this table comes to 1.8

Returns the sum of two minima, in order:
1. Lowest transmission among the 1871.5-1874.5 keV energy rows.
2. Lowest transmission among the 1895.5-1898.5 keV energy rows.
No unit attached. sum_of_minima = 55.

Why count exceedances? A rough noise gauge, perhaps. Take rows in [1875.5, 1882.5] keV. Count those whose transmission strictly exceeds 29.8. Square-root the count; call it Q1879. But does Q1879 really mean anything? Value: 2.65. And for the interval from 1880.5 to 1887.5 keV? 2.45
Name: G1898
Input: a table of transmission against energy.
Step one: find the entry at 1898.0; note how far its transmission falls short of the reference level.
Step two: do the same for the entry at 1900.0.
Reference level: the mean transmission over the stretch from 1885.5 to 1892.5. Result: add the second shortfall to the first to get 9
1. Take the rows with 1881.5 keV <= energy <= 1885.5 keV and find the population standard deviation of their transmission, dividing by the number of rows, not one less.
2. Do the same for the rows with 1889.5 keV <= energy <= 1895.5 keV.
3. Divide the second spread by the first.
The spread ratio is 1.3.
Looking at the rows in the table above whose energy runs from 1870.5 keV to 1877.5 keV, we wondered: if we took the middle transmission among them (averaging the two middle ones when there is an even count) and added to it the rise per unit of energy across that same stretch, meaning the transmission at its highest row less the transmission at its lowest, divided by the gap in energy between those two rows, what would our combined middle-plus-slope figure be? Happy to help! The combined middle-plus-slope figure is 34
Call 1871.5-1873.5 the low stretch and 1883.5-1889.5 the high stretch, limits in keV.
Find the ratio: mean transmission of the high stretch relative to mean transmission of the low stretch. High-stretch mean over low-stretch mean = 0.88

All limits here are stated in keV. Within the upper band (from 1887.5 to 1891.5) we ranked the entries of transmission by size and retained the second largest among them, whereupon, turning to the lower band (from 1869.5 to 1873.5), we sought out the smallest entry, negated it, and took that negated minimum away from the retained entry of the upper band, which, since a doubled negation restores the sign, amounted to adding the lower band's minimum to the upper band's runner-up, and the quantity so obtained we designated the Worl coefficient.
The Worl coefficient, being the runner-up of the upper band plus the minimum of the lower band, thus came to 63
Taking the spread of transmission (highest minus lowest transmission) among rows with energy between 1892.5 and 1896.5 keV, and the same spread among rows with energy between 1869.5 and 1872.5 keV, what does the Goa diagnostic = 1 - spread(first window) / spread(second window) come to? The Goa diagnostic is -1.1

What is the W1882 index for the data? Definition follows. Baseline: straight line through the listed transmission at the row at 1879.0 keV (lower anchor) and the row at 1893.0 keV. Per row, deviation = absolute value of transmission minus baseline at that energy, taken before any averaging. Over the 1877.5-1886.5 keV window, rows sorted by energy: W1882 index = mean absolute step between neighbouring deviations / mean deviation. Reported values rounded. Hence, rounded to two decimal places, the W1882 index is 0.74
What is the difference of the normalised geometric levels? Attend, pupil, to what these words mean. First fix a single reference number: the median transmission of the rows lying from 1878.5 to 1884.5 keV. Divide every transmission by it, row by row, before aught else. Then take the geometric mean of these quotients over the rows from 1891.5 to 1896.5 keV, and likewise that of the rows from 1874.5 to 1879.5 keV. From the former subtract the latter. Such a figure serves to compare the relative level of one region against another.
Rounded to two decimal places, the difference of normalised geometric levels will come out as -0.25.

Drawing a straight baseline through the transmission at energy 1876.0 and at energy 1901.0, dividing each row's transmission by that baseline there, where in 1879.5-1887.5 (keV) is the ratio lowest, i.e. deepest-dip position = 1880.0 keV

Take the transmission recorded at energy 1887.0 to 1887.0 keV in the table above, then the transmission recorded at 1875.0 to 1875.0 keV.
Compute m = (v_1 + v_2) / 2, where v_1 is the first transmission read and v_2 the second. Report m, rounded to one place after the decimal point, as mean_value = 32.7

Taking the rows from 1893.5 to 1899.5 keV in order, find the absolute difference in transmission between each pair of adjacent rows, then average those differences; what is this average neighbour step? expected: 1.05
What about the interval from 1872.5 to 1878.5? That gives 0.97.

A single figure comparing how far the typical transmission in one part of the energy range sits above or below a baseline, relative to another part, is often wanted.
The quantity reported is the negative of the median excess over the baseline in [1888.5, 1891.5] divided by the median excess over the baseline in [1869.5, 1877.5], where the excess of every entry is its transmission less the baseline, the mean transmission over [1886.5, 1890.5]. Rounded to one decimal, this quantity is 0.6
